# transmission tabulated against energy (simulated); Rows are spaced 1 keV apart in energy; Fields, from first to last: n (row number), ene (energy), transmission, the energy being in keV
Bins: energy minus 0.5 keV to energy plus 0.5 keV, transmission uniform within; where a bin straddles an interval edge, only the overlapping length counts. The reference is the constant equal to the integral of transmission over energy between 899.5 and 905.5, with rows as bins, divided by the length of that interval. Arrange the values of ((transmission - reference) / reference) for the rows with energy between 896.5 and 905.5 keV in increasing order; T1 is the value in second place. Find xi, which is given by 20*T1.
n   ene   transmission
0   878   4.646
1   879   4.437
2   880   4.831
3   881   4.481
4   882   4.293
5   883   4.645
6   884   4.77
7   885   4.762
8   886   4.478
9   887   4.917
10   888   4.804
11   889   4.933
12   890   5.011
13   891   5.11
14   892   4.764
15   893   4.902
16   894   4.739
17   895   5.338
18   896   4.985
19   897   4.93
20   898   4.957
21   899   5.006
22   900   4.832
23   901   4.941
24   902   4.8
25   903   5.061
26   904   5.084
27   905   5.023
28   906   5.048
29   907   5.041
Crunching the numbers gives -0.5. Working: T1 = -0.025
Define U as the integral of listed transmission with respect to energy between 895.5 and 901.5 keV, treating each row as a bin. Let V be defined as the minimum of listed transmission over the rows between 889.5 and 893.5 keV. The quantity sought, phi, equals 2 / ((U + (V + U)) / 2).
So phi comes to 0.062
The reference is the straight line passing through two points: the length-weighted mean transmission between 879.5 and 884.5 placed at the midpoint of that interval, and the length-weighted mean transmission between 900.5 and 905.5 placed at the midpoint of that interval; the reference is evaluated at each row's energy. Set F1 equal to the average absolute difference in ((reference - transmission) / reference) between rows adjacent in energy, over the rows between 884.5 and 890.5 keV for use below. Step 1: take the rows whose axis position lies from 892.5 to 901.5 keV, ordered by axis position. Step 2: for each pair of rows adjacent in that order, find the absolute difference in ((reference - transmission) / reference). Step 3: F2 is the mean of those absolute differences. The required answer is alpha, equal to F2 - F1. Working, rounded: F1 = 0.044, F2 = 0.039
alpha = 0.00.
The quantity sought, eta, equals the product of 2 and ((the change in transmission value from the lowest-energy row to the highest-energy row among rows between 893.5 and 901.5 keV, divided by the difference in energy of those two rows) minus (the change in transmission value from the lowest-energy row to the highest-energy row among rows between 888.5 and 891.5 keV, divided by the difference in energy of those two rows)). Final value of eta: -0.12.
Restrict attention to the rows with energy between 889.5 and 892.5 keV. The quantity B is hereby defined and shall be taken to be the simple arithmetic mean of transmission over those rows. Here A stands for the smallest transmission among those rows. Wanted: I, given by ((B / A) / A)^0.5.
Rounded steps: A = 4.764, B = 4.96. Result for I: 0.468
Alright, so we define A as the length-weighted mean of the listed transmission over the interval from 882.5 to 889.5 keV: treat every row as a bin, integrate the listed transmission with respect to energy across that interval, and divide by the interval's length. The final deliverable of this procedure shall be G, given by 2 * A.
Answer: 9.52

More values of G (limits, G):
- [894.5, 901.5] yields 10.00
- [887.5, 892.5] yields 9.85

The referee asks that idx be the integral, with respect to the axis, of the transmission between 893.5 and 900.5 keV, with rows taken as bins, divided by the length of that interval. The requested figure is 4.97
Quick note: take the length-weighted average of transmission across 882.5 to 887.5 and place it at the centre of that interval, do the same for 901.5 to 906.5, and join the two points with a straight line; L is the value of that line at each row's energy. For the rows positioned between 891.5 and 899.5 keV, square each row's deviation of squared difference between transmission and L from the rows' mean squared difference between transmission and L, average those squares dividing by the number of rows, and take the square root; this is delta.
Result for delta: 0.072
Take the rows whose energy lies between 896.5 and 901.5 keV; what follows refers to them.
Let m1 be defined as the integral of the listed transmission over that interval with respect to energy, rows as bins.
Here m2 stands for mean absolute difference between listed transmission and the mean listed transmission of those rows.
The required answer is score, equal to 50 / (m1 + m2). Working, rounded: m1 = 24.7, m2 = 0.042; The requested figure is 2.02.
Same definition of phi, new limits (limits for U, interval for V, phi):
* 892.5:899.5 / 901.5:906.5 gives 0.054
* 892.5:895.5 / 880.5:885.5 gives 0.117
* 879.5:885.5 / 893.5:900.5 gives 0.066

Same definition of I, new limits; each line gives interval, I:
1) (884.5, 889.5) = 0.488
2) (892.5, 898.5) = 0.471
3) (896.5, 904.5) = 0.464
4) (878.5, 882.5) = 0.495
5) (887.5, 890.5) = 0.462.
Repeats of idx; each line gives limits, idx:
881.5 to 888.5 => 4.67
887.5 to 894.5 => 4.89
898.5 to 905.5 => 4.96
